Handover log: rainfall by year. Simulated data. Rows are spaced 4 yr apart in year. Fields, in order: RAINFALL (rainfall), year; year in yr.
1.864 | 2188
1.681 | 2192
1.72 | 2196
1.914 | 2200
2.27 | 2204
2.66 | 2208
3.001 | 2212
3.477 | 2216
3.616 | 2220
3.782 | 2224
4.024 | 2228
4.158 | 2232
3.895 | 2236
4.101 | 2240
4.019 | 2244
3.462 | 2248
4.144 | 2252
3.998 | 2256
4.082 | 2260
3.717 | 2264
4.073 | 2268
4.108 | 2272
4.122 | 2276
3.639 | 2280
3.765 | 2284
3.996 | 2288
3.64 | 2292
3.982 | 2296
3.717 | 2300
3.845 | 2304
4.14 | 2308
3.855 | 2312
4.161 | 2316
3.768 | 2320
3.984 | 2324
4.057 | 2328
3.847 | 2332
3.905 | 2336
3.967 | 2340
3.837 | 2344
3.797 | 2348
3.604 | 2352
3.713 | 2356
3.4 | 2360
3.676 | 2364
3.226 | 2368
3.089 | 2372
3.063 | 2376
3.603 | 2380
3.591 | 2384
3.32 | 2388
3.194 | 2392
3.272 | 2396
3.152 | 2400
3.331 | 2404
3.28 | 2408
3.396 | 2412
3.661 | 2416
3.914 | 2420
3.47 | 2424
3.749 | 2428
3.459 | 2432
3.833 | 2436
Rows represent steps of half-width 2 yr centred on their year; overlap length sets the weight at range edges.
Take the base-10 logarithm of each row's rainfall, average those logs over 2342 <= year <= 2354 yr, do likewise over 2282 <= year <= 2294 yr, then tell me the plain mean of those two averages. 0.58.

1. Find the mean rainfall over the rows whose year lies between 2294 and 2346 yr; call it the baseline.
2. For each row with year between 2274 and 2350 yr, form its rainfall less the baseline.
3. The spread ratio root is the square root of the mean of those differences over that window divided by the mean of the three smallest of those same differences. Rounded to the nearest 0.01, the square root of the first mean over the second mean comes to 0.35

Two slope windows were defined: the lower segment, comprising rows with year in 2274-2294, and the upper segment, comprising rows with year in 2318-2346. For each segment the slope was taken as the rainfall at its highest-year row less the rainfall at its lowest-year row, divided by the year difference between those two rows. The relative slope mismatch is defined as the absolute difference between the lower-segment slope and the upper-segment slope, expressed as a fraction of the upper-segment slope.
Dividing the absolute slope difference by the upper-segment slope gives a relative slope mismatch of 11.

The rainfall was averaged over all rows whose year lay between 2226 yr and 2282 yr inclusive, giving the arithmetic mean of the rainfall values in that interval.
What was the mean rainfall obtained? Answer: 3.97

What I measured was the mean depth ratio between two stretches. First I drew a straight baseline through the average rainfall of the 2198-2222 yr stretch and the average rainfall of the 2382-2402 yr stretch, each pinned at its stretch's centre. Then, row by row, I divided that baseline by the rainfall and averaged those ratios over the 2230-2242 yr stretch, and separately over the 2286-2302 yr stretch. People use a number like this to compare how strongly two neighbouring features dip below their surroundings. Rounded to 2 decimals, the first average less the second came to -0.08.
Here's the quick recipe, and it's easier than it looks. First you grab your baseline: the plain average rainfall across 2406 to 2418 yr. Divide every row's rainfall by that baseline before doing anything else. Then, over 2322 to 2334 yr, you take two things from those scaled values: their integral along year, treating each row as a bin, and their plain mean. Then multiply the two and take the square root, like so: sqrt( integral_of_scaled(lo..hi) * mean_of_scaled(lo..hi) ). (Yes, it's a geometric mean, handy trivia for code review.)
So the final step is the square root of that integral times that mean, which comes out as 3.98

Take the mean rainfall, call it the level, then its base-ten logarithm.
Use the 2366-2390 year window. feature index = 0.521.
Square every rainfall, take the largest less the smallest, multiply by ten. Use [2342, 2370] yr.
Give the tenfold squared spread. 43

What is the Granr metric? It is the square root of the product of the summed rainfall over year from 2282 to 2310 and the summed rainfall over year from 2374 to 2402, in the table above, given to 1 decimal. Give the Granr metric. 25.1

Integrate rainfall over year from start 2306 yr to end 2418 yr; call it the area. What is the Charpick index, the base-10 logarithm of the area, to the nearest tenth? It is 2.6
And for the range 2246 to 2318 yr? 2.4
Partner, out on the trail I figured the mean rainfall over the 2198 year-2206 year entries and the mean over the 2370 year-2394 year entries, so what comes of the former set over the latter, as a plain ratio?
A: 0.63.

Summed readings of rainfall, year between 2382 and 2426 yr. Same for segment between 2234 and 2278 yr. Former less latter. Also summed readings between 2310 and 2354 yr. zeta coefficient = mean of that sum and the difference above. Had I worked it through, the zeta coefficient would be 18.3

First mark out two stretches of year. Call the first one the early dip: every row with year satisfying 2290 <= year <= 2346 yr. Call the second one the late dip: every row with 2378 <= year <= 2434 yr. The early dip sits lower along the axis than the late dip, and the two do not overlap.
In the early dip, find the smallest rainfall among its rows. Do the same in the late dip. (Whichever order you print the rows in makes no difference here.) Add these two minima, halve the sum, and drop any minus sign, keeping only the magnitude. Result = 3.40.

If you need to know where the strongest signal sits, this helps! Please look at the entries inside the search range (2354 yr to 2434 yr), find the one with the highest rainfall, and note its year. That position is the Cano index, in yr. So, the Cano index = 2420 yr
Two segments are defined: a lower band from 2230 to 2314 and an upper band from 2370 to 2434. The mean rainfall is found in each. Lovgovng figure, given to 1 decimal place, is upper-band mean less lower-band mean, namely -0.5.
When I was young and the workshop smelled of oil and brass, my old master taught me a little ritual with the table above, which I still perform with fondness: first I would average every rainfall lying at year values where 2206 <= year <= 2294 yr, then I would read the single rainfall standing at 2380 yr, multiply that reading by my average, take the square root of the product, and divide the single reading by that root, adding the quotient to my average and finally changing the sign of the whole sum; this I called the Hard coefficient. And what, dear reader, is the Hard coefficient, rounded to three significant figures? -4.77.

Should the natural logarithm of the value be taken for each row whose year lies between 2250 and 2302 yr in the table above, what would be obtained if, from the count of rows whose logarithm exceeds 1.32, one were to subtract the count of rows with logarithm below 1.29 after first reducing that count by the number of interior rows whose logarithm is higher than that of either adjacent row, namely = 13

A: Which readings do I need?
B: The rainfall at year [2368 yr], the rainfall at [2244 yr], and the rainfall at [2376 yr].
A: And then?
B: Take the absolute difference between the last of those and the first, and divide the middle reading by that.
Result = 25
